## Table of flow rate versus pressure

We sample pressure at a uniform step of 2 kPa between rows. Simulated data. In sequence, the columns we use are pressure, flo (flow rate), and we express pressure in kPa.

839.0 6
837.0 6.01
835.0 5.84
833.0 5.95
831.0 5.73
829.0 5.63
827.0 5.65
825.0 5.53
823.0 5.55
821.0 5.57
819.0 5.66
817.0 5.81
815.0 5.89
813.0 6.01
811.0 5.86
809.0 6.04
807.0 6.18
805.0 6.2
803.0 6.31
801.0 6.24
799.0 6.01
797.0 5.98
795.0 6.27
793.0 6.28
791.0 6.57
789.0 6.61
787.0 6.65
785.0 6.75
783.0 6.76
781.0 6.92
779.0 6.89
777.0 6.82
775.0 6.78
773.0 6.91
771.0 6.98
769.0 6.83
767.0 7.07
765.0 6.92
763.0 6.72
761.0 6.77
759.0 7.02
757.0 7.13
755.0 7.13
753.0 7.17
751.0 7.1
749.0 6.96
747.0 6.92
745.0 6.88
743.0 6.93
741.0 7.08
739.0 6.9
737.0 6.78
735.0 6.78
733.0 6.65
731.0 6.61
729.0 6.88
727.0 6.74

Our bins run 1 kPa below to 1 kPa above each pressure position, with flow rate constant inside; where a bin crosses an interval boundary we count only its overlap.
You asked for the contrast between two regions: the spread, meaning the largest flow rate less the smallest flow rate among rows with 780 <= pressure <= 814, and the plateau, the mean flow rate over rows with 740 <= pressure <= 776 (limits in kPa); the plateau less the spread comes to 5.9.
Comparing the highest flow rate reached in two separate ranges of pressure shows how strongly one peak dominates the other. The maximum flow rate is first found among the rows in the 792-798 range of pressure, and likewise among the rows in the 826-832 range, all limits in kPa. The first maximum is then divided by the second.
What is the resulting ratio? 1.10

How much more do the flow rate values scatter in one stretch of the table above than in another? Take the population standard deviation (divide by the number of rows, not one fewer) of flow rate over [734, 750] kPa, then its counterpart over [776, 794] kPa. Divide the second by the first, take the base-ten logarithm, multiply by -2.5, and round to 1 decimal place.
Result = -0.8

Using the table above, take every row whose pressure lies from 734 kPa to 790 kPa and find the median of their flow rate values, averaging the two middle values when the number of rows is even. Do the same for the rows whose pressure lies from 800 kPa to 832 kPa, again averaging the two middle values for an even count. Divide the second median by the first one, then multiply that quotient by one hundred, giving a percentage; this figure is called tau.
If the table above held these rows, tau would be 84.5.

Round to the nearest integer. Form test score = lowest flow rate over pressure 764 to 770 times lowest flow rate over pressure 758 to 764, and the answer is 46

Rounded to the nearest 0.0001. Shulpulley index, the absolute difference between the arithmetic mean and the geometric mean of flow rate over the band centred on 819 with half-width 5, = 0.0016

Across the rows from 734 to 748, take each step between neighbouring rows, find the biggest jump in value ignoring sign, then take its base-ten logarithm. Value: -0.74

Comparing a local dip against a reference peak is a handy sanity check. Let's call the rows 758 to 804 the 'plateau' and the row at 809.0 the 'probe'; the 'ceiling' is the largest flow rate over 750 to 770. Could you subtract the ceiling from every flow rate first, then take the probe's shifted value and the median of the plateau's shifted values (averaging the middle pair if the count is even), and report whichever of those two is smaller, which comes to -1.13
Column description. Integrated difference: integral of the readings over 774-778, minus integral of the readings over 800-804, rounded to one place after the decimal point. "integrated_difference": 2.1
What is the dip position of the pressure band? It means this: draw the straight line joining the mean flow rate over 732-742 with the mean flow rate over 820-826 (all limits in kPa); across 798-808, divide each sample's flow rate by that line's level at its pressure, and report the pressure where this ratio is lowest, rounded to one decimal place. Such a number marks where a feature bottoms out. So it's 799.0 kPa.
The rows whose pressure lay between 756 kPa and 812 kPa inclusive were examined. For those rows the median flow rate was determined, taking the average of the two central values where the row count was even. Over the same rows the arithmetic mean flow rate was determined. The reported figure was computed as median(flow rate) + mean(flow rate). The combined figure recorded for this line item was 13.3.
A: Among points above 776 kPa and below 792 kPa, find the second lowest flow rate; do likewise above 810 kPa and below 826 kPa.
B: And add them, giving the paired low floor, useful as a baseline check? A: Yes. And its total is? 12.2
